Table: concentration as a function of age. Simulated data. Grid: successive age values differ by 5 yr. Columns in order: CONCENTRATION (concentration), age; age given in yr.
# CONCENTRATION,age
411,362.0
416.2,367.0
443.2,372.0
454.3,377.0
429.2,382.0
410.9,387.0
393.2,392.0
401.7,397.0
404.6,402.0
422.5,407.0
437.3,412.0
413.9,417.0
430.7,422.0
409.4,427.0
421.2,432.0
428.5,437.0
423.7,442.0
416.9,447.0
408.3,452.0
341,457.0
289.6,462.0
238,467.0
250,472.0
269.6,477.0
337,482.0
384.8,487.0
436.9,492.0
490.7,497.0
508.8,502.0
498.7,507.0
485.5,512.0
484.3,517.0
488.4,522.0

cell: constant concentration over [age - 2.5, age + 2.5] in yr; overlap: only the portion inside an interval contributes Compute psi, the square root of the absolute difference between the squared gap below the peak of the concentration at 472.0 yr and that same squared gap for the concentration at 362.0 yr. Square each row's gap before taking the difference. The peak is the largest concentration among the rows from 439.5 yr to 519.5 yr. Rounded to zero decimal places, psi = 240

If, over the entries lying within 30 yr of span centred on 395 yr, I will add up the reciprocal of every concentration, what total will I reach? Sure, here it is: 0.015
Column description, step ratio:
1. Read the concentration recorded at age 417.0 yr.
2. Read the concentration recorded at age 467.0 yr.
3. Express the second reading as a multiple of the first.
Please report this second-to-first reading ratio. 0.6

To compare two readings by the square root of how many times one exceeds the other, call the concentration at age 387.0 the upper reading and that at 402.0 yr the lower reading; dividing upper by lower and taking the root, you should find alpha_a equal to 1.01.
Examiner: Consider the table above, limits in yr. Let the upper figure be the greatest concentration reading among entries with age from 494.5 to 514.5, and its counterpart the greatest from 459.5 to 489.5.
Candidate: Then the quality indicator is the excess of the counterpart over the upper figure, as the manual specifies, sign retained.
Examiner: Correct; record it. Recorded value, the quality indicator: -124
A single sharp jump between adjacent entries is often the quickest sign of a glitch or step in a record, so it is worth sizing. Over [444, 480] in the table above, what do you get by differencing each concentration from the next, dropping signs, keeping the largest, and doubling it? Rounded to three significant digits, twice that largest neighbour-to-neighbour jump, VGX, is 135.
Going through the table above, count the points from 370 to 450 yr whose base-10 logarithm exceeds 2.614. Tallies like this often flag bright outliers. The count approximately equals 11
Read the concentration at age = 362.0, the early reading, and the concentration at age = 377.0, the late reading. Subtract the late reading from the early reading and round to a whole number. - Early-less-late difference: -43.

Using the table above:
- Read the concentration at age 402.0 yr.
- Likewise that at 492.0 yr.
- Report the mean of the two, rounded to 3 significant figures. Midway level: 421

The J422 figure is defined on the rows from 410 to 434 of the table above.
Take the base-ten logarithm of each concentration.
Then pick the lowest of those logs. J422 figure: 2.61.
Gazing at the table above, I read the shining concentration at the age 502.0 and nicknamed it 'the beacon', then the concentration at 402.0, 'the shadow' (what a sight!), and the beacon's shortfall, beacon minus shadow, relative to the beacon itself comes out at 0.20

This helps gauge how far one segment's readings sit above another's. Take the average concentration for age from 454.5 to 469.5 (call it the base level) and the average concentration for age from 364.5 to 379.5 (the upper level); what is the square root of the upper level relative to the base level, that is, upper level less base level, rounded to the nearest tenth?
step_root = 12.2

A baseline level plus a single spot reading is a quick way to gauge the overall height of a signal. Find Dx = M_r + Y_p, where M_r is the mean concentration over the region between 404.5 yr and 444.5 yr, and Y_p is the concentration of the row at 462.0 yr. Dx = 713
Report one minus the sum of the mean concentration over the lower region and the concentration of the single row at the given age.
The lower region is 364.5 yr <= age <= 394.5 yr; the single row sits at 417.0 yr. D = -837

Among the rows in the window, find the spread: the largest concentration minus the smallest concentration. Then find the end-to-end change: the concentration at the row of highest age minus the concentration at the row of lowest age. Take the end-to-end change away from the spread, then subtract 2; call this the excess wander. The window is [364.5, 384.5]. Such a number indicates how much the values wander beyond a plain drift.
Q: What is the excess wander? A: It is 23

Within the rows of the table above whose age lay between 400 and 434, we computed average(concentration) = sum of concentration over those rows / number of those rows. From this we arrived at 420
